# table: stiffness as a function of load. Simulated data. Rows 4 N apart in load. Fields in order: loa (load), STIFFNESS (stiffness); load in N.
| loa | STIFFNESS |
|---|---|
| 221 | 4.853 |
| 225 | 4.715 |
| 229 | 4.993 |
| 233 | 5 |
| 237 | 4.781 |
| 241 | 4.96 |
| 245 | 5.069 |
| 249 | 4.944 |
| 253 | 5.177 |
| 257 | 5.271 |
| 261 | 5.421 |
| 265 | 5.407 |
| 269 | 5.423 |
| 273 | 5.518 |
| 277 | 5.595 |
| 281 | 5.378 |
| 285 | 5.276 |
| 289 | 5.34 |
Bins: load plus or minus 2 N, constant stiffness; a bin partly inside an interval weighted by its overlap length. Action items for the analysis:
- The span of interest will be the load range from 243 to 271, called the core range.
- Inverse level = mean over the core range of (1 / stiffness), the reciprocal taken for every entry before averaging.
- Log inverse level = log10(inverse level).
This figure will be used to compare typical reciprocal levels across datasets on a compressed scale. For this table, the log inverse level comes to -0.719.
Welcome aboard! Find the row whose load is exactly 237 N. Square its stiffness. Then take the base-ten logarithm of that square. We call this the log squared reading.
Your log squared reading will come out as 1.36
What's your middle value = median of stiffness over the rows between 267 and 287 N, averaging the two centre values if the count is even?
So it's 5.42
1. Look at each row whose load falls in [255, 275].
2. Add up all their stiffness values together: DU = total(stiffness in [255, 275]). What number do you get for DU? 27.0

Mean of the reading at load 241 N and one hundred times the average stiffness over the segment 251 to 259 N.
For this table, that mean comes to 264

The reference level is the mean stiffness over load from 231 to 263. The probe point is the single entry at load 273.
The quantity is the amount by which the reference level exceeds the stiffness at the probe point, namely -0.44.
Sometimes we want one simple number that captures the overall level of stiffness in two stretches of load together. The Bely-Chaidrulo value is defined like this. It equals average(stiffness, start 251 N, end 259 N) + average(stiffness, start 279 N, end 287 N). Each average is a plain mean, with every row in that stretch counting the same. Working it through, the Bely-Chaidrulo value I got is 10.6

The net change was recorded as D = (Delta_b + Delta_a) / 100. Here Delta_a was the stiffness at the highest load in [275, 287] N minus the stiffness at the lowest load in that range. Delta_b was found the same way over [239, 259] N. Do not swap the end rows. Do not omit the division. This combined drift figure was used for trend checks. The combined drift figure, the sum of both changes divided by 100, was -0.0001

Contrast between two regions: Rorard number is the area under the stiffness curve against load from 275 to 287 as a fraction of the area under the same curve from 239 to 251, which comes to 1.09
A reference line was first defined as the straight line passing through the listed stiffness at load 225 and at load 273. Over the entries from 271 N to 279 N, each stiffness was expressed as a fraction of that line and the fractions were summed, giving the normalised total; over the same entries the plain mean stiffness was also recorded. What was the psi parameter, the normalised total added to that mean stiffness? 7.6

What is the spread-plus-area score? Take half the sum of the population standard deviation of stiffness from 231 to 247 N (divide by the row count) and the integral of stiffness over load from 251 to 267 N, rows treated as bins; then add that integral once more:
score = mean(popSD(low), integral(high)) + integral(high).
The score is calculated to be 128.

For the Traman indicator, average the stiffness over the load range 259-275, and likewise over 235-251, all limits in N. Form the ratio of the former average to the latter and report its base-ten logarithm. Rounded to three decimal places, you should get 0.042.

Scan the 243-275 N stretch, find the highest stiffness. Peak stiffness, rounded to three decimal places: 5.518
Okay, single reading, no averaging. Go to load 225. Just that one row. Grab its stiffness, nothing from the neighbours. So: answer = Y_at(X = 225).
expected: 4.715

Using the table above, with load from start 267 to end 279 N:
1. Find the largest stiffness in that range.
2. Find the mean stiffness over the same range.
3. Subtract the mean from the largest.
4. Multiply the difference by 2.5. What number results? 0.21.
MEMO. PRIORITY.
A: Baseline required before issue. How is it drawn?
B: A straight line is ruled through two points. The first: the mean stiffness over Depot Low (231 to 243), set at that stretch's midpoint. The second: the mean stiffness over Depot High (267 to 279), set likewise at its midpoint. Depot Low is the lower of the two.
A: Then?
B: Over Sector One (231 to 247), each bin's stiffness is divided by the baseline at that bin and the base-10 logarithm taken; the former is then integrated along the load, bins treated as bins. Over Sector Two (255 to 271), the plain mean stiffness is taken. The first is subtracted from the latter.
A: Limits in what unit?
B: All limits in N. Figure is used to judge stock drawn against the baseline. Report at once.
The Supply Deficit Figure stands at 5.37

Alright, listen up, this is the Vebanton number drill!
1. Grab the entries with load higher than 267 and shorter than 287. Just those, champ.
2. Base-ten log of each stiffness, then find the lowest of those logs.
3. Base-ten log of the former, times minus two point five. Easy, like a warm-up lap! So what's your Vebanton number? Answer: 0.35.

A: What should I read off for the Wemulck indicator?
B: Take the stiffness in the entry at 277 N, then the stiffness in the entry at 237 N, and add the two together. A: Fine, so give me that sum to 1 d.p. 10.4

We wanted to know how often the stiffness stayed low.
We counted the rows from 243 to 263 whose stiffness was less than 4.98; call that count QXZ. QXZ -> 1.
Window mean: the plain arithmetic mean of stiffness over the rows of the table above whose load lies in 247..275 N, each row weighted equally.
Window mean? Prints 5.3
